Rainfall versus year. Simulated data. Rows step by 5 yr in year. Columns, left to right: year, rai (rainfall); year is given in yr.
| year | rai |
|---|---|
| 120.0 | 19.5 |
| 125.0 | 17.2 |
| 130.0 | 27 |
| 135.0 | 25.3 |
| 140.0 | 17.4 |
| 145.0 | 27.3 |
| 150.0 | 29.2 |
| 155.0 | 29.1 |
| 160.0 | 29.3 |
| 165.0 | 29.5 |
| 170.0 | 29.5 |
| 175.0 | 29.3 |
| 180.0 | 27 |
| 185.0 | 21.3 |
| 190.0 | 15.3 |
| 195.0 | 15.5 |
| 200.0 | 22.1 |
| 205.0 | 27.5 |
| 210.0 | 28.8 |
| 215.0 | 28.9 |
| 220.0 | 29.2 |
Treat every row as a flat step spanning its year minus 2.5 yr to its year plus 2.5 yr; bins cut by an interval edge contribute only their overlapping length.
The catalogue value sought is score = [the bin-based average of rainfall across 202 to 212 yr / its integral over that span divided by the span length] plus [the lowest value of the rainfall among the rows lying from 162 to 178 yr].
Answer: 57.1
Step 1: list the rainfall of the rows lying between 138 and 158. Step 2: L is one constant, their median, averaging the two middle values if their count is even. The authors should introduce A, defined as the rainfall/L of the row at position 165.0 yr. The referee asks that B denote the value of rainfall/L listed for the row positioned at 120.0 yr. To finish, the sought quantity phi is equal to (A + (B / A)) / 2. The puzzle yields 0.85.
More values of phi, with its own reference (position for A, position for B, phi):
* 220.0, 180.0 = 0.98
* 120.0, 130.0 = 1.04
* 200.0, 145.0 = 1.01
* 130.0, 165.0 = 1.03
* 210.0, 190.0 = 0.78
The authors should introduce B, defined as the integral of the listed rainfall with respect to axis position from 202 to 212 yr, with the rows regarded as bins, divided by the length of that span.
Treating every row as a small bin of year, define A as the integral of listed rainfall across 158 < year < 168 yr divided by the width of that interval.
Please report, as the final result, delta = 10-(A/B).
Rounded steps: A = 29.4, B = 28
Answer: 8.94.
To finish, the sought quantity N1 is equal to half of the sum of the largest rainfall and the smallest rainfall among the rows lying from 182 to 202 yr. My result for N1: 18.7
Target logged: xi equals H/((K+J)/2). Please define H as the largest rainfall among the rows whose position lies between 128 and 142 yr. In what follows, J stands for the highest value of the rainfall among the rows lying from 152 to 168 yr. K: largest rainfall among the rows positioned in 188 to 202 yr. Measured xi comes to 1.05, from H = 27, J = 29.5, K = 22.1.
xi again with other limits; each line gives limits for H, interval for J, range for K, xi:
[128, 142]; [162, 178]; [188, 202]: 1.05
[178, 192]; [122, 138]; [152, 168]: 0.96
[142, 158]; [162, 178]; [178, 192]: 1.03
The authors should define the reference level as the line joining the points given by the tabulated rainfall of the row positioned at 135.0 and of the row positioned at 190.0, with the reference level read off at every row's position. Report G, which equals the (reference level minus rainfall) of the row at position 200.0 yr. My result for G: -9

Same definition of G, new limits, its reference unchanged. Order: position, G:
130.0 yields -1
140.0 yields 7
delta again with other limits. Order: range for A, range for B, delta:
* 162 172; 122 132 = 8.64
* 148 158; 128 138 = 8.86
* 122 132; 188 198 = 8.62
